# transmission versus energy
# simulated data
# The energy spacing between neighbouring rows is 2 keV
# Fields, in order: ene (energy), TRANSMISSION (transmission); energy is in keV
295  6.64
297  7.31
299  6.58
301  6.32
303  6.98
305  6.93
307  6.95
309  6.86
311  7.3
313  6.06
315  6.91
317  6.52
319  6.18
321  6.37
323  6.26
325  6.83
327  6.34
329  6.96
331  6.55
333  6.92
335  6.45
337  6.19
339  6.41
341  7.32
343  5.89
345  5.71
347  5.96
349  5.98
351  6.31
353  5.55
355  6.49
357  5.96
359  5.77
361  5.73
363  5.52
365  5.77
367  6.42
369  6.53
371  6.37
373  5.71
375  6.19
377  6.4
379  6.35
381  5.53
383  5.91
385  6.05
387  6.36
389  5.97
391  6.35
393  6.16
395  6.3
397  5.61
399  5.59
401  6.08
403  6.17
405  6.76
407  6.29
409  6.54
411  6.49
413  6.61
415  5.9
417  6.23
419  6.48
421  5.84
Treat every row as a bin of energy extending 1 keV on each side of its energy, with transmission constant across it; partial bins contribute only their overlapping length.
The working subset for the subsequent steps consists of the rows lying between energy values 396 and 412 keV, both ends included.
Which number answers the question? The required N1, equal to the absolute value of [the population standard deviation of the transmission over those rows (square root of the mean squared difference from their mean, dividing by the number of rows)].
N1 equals 0.40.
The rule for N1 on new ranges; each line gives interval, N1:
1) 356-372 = 0.35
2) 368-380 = 0.26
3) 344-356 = 0.32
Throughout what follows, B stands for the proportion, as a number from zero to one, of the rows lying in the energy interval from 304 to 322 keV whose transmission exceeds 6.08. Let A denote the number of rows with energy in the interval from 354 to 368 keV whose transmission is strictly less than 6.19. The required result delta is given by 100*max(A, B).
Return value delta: 500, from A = 5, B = 0.89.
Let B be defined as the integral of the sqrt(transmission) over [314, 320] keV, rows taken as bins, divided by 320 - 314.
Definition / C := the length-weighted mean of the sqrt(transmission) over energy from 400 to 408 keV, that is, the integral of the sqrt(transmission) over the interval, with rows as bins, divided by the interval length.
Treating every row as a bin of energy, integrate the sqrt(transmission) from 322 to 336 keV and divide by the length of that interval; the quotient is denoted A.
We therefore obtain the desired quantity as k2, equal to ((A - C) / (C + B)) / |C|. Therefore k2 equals 0.004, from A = 2.57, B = 2.56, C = 2.51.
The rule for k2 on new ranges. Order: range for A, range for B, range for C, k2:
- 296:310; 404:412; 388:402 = 0.014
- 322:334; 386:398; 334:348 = 0.006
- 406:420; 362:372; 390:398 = 0.004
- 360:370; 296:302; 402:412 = -0.007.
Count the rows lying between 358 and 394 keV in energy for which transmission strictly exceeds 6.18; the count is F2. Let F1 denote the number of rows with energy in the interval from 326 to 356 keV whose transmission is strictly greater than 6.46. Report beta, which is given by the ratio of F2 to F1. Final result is 1.60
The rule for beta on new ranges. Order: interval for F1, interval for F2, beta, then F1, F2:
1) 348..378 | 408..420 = 2.50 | 2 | 5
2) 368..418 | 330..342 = 1.20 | 5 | 6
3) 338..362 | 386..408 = 2.50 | 2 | 5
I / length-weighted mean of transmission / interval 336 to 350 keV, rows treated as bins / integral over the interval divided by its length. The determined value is 6.21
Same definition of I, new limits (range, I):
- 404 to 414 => 6.54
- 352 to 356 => 6.02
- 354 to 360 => 6.07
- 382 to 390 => 6.07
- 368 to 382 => 6.15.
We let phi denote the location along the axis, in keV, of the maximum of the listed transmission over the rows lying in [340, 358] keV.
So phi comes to 341 keV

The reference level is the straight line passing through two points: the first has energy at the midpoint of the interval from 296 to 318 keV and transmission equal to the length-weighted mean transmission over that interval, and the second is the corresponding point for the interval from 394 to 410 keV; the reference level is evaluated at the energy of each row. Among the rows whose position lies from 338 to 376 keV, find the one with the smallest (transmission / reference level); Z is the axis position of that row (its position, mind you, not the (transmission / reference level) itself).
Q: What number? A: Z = 353 keV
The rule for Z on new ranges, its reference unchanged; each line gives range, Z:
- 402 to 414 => 403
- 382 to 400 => 399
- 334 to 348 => 345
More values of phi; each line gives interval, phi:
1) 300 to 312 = 311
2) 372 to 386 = 377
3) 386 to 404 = 387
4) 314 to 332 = 329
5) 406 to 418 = 413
